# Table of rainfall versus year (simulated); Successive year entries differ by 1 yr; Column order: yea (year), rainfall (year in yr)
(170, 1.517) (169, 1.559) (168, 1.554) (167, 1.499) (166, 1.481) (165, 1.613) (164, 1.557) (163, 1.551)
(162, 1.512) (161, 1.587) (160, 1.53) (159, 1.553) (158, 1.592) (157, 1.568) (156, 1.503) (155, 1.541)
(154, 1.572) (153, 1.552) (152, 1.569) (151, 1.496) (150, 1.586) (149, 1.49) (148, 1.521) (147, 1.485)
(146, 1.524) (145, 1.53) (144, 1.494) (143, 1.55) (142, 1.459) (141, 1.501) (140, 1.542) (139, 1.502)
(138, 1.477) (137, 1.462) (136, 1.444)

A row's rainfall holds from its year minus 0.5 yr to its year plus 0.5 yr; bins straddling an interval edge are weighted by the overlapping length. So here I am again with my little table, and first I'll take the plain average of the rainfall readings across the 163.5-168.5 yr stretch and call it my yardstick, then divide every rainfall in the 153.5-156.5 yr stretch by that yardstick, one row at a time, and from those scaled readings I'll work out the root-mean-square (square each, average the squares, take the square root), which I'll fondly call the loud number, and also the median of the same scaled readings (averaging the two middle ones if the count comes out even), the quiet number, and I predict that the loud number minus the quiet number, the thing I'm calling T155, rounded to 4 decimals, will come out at -0.0013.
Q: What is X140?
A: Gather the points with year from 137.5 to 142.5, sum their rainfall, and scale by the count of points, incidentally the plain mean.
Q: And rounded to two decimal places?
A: 1.50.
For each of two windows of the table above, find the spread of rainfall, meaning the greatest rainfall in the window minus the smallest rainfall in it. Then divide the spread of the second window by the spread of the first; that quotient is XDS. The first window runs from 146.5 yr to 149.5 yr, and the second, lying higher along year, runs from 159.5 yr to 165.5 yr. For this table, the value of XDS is 2.8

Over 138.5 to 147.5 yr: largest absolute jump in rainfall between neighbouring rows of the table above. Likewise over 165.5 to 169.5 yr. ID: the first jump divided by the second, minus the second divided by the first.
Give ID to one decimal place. 1.1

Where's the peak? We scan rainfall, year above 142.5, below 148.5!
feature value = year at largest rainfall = 143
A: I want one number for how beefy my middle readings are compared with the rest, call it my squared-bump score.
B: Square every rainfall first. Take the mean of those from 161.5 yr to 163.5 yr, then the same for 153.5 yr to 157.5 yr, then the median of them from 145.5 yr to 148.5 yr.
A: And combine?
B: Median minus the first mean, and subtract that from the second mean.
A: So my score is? 2.42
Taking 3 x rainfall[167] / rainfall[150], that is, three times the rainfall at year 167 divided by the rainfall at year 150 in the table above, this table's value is 2.84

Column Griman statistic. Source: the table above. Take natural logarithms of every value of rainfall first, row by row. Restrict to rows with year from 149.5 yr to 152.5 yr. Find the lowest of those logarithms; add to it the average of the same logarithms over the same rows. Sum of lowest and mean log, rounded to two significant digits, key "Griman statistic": 0.84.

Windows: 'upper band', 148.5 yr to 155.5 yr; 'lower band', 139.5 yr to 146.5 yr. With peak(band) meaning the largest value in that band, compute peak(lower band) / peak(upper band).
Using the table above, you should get 0.977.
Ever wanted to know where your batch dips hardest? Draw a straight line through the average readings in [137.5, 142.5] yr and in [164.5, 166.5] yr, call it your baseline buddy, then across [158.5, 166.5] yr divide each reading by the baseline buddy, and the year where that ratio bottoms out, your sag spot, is 166 yr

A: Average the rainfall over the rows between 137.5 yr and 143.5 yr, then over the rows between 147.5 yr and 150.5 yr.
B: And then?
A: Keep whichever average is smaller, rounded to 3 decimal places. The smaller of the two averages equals 1.505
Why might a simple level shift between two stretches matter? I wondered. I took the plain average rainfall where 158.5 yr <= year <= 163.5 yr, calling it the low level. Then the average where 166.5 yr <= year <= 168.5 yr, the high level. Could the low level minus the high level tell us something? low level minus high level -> 0.02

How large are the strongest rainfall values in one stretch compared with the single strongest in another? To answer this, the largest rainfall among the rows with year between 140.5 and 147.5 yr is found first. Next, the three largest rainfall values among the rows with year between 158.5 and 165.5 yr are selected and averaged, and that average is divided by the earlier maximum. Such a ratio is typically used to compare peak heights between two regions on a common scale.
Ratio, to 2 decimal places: 1.02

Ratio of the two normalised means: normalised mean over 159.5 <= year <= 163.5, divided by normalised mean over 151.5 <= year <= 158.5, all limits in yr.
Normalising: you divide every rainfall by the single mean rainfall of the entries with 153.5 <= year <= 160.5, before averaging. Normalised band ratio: 0.99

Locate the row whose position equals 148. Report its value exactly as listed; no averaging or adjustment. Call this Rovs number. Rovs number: 1.521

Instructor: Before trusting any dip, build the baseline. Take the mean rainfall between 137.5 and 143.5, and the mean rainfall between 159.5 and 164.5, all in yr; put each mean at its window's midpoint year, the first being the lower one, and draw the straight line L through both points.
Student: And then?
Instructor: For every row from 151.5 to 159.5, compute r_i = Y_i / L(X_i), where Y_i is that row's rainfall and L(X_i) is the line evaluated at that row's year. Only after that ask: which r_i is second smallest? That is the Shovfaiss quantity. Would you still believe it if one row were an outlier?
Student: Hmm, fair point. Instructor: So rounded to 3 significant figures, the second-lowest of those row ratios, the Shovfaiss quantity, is 1.00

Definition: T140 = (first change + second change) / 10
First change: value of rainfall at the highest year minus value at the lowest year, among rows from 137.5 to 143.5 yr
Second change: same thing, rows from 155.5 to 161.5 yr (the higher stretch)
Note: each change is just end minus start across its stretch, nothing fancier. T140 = 0.0157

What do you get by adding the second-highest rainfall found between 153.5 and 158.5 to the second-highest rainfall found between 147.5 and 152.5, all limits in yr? 3.14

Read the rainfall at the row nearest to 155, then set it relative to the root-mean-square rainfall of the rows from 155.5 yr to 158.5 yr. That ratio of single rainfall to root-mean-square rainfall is 0.99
